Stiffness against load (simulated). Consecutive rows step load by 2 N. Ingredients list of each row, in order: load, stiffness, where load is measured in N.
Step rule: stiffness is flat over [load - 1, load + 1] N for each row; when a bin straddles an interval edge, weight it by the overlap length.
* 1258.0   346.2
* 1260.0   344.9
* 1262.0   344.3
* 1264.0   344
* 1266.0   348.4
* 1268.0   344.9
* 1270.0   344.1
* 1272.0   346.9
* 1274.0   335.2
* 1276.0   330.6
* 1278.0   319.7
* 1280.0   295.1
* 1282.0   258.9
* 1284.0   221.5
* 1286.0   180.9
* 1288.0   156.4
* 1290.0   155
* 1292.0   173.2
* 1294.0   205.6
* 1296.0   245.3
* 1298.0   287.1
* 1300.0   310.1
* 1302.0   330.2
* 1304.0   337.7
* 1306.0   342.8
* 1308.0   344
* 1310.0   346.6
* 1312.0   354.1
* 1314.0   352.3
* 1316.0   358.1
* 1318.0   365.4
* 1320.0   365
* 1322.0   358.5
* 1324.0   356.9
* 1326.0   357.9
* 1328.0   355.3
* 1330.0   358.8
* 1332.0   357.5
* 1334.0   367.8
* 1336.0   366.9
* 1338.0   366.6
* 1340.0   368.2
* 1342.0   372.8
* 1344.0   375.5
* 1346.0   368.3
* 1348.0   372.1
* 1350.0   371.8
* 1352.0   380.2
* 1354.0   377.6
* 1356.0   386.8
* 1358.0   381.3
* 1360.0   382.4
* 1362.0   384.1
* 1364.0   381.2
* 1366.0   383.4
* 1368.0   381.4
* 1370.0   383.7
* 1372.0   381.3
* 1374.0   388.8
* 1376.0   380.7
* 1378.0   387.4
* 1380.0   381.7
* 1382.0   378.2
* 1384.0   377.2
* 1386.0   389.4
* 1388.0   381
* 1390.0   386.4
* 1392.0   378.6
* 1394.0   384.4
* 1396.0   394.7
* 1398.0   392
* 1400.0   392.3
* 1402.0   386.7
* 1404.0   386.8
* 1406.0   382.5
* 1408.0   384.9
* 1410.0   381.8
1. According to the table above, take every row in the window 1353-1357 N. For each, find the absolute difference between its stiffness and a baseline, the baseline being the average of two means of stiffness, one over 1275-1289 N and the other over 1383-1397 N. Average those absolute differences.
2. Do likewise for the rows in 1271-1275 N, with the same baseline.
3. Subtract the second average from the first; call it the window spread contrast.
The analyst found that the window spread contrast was 41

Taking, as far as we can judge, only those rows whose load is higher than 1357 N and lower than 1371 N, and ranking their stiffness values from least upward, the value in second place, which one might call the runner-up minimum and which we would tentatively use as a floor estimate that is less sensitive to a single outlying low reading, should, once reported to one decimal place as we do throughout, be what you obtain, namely 381.3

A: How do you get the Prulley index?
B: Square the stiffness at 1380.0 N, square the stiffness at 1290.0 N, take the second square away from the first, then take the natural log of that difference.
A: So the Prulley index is 12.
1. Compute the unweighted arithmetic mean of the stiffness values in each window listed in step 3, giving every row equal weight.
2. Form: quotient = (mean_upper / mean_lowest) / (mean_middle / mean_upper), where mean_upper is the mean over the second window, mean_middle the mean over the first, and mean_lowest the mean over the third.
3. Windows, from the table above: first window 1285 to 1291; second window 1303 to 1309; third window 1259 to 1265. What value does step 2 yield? 2.1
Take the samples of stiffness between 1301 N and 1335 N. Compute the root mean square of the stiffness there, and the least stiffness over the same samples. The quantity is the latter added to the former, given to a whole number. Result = 684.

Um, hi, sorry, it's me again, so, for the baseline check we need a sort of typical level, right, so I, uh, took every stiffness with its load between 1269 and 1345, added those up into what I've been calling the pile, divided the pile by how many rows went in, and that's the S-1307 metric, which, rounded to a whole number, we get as 316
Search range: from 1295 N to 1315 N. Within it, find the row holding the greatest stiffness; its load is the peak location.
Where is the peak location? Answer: 1312.0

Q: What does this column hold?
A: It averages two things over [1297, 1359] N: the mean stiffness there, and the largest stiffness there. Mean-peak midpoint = 372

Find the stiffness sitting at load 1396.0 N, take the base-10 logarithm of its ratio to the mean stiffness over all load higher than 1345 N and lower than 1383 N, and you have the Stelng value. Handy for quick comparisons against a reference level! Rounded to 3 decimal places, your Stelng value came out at 0.016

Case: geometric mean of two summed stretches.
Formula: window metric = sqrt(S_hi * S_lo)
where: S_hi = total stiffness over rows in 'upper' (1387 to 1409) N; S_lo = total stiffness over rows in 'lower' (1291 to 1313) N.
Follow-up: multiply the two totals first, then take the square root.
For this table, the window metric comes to 3732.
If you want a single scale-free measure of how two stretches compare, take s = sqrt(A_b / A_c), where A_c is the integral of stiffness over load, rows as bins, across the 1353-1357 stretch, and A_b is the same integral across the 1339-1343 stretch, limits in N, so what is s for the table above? 0.985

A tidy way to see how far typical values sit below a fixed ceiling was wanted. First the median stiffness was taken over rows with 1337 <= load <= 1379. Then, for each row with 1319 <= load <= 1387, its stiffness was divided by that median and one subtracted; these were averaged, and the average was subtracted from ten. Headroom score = 10.0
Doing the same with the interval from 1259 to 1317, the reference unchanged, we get 10.2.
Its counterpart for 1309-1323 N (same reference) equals 10.1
